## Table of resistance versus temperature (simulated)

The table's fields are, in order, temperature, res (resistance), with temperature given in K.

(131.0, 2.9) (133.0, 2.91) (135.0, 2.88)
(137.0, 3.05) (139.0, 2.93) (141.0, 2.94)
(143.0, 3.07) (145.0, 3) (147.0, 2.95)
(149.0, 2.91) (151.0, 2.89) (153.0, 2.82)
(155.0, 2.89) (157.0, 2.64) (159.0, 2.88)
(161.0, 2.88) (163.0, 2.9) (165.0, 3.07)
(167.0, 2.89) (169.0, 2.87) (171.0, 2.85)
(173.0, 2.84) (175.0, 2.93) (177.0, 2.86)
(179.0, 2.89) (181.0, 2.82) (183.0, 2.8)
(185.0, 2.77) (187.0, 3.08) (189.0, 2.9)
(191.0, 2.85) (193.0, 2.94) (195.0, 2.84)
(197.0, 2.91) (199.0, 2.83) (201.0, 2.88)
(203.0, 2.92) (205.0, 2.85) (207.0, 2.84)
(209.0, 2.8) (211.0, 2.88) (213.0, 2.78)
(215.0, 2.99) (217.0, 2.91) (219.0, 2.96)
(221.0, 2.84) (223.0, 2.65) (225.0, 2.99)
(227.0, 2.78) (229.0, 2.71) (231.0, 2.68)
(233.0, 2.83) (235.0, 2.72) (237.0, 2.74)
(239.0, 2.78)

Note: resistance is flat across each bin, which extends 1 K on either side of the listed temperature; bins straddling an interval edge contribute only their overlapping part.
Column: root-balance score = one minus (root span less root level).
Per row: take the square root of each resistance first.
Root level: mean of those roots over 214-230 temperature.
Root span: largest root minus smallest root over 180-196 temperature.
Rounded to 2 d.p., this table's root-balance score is 2.60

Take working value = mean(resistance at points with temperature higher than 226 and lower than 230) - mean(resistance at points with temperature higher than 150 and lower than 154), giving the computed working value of -0.11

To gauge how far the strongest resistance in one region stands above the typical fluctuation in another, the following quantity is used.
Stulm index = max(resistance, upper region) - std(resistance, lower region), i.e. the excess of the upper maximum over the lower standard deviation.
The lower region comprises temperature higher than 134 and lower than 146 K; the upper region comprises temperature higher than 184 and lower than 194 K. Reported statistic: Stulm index 3.01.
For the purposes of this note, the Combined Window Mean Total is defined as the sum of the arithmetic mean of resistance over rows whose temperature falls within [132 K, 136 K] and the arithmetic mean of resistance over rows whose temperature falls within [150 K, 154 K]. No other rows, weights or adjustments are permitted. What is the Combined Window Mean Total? 5.750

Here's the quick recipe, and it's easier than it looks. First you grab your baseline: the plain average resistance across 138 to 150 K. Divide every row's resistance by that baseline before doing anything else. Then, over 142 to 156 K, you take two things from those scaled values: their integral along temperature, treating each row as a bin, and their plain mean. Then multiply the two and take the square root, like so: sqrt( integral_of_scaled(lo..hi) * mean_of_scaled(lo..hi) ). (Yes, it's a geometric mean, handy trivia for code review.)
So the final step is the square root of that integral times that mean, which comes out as 3.70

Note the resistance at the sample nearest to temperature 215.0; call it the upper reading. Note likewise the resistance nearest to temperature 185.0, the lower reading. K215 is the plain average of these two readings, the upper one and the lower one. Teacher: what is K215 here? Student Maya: 2.88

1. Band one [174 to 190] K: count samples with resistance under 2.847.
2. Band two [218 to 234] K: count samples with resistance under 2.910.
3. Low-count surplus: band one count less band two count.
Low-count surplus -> -3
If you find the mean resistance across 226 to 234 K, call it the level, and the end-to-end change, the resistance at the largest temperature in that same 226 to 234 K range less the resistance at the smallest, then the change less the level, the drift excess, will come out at -2.70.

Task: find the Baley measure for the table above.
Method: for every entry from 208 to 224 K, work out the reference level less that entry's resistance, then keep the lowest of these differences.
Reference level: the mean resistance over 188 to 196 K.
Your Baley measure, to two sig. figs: -0.11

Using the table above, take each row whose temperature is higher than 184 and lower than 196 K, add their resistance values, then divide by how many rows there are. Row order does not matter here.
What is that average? 2.90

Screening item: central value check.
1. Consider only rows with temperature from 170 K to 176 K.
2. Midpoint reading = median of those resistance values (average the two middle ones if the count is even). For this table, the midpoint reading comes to 2.85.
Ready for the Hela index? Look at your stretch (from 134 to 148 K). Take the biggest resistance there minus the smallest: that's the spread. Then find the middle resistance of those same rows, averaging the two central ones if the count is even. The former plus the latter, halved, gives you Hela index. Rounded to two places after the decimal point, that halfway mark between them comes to 1.57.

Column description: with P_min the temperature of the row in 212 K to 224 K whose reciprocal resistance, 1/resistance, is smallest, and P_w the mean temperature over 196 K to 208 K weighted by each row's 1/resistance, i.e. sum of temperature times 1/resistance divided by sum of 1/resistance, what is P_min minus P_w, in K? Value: 13.0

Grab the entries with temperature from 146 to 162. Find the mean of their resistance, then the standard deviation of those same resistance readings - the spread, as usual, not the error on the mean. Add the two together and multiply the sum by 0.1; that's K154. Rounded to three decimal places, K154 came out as 0.295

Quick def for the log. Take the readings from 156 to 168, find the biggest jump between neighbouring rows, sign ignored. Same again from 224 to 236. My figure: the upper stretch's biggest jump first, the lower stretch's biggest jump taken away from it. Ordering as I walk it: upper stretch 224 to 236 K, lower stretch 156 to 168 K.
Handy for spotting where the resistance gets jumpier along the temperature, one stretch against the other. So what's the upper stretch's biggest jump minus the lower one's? -0.030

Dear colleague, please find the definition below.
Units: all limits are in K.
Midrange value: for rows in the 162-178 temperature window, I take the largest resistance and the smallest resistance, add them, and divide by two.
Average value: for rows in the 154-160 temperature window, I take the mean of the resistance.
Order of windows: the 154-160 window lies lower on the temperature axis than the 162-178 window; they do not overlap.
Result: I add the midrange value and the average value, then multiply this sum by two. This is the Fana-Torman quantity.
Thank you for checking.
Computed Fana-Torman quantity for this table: 11.5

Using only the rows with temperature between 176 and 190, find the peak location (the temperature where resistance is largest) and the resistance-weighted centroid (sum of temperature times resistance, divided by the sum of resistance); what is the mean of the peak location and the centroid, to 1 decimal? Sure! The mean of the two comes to 185.0 K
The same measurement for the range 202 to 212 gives 205.0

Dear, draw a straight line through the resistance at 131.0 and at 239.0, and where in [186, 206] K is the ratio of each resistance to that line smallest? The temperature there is 199.0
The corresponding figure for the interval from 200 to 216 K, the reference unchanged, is 213.0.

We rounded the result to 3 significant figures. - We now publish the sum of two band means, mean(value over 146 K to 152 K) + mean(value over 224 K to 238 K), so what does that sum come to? 5.70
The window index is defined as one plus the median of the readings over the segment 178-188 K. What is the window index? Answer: 3.82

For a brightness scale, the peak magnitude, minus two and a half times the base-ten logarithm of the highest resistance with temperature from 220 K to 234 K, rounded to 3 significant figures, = -1.19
